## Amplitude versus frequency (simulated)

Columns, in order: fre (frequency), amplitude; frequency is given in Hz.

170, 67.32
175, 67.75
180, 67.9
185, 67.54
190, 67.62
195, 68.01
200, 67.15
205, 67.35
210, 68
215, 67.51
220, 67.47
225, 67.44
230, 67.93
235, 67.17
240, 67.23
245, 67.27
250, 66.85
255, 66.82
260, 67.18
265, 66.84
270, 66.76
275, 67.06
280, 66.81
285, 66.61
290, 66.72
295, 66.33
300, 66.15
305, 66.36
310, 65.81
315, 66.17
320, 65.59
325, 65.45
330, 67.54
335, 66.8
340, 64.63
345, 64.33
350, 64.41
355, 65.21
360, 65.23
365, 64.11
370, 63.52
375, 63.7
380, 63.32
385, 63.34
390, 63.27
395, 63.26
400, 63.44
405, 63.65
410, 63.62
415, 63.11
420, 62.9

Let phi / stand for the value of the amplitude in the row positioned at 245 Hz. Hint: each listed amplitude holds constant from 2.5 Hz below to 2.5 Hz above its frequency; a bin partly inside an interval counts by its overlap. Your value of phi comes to 67.27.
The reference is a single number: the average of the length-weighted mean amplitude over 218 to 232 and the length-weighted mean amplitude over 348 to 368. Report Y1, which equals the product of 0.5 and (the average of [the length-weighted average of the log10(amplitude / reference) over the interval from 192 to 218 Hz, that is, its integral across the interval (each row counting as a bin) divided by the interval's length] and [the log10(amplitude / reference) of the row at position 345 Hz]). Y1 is -0.0007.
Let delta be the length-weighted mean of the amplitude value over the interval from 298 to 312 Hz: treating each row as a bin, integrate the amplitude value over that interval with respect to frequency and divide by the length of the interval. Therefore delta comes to 66.1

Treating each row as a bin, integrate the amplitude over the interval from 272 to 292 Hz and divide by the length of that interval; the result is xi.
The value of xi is 66.8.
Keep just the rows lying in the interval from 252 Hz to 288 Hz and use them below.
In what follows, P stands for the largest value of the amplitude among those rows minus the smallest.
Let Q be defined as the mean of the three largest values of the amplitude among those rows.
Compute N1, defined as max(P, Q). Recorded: 67.0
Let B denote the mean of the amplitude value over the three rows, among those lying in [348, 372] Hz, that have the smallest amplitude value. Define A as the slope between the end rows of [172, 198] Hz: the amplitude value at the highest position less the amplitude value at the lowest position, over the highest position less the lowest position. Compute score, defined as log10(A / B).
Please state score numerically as -3.69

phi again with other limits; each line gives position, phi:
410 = 63.62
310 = 65.81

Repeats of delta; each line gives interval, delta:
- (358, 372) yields 64.3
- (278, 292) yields 66.7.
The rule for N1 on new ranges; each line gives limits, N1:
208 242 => 67.8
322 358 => 66.6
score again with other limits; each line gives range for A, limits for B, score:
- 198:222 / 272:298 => -3.62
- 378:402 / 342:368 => -4.03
